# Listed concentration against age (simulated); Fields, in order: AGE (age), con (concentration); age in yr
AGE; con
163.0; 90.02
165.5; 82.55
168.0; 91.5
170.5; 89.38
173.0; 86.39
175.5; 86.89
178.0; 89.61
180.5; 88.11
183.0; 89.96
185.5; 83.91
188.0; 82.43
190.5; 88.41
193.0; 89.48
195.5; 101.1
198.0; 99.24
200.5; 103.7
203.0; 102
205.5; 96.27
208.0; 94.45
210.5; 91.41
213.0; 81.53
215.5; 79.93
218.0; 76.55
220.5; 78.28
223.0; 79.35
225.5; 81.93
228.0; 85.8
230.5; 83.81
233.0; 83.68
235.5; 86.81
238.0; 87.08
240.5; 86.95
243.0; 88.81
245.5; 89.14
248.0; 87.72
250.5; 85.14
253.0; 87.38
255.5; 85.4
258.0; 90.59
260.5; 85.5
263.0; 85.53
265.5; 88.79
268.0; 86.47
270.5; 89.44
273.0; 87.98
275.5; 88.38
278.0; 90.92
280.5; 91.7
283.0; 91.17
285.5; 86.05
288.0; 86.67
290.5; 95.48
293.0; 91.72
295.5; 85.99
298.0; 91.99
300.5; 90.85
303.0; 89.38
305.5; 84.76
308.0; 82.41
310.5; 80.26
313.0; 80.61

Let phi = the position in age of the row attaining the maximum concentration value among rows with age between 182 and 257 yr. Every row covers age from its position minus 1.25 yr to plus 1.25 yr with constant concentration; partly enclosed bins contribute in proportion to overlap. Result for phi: 200.5 yr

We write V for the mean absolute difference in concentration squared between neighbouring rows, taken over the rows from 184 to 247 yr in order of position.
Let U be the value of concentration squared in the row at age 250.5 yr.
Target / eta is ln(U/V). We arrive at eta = 2.6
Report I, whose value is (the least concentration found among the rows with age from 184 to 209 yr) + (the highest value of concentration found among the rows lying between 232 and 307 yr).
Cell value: 178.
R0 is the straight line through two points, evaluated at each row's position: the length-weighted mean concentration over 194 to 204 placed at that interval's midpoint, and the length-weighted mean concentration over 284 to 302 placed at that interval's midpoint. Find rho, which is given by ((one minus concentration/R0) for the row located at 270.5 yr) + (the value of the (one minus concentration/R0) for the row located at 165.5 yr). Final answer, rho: 0.25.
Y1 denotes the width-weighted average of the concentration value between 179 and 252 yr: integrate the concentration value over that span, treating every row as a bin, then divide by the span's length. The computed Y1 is 88.0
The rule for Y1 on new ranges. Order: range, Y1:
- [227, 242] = 85.7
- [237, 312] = 88.0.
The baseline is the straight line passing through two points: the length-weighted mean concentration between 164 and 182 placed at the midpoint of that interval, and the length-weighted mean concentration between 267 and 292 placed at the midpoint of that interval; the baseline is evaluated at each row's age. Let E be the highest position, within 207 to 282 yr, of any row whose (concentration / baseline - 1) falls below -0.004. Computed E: 275.5 yr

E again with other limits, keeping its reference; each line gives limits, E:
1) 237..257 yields 255.5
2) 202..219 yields 218.0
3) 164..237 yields 235.5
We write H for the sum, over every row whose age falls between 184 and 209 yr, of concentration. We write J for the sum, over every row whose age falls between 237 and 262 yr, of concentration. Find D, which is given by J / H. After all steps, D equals 0.93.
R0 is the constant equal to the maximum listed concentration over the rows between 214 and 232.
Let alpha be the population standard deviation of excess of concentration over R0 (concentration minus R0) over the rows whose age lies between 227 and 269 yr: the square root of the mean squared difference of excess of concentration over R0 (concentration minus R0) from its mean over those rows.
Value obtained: 1.8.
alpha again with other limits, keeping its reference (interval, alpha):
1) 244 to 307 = 2.7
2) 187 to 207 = 7.2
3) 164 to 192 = 2.9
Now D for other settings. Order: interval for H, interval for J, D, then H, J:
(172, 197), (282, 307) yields 1.01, 886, 894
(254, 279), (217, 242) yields 0.94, 879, 830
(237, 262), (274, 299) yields 1.03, 874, 900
